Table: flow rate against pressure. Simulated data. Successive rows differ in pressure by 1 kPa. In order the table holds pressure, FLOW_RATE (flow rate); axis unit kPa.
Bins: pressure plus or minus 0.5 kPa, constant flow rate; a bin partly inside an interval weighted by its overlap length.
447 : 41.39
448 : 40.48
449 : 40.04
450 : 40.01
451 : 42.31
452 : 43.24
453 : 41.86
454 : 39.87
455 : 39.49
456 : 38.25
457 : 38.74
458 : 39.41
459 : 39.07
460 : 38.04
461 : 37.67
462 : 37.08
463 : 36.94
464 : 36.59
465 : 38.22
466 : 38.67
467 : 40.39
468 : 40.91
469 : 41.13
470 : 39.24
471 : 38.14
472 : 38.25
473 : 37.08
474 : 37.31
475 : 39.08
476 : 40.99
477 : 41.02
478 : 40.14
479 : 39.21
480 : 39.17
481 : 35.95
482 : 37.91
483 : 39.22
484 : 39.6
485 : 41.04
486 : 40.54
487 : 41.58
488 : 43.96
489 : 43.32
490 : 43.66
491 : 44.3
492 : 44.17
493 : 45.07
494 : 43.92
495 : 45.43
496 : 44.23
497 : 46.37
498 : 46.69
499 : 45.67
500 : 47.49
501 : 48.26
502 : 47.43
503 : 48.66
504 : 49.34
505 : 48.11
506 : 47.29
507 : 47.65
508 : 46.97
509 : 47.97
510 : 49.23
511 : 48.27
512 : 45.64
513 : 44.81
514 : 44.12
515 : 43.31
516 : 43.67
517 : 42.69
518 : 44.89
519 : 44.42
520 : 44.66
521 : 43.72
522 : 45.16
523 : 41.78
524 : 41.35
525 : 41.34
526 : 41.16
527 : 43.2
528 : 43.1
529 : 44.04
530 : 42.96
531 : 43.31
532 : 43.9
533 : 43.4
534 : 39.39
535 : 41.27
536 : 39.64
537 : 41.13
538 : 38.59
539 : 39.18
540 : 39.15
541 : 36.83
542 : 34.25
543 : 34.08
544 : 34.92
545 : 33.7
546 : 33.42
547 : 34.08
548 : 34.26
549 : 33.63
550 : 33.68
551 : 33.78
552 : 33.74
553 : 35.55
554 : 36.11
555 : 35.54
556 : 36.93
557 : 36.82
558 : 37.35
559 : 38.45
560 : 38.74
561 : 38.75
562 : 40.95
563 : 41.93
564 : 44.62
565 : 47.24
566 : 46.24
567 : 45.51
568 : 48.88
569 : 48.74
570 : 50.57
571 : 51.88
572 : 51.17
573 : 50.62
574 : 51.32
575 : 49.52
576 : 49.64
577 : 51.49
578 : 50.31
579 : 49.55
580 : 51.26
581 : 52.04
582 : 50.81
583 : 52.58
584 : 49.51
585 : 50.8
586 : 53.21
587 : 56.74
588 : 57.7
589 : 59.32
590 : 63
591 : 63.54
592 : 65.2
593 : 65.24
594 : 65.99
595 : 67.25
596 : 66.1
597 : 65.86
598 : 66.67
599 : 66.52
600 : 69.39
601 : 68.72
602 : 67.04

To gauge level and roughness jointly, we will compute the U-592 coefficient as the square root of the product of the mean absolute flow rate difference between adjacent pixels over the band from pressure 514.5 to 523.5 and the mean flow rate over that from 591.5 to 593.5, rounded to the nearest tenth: 9.0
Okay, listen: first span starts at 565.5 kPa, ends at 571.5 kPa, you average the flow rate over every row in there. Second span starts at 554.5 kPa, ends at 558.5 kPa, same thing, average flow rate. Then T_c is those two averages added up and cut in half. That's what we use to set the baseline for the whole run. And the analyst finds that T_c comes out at 42.6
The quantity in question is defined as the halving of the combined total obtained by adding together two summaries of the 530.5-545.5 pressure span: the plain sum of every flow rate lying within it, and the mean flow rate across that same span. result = 311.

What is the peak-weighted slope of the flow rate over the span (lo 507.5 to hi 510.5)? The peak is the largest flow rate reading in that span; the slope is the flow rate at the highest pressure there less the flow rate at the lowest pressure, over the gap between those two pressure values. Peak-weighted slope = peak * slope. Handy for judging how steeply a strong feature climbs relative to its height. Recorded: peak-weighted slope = 56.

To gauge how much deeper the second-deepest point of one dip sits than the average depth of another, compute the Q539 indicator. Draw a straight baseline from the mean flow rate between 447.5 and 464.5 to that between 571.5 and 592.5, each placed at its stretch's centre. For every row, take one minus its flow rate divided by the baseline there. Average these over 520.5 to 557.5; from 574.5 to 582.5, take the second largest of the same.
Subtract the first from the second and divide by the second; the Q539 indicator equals -2.2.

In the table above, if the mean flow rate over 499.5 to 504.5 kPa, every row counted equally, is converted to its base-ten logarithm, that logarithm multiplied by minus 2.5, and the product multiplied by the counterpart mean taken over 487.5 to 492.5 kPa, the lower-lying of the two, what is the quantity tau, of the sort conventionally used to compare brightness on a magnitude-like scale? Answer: -185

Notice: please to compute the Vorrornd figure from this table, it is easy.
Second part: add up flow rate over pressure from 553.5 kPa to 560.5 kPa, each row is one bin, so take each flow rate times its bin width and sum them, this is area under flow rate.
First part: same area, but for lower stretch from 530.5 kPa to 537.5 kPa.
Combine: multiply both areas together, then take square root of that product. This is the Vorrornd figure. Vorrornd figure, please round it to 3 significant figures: 276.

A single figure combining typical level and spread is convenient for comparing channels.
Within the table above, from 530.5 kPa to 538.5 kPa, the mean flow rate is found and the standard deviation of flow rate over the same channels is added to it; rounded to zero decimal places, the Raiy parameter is 43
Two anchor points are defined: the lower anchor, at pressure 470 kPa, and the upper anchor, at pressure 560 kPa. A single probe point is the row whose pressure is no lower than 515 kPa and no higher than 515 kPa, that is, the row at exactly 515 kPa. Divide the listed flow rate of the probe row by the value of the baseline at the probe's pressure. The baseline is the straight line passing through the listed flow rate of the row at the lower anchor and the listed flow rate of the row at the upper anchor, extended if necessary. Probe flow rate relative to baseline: 1.1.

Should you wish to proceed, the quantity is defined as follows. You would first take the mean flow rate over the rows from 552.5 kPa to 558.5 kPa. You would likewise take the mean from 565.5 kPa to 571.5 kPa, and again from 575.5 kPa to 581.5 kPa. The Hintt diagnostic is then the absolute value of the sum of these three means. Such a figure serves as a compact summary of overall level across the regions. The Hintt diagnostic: 136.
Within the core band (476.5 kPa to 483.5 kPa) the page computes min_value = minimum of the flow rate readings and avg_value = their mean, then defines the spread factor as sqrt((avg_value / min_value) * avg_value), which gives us 6.50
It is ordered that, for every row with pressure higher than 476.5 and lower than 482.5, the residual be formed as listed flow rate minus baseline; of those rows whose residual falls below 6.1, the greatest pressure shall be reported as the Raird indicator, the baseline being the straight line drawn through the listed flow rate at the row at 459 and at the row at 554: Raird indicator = 482 kPa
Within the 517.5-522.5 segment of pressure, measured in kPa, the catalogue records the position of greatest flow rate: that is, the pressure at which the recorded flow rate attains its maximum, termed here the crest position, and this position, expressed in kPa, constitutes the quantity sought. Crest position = 522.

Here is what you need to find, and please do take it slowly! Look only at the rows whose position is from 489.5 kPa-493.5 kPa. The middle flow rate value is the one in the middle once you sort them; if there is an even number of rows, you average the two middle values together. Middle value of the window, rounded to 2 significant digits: 44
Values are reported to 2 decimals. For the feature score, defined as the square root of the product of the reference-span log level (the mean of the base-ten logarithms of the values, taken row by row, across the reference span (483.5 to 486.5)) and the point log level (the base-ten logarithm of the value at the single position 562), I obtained 1.61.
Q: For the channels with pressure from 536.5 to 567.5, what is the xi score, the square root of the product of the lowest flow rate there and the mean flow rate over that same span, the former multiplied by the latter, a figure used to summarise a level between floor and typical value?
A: 35.5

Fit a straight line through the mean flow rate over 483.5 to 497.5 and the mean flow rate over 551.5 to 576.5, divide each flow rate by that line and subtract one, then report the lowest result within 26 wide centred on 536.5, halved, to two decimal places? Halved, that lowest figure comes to -0.12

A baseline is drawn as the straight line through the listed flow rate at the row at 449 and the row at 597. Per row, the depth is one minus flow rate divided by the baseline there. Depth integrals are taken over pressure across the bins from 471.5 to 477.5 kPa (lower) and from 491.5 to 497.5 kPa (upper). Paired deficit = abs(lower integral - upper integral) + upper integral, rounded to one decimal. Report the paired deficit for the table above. 0.7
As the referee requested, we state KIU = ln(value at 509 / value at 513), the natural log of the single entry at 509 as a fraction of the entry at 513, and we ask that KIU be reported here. 0.1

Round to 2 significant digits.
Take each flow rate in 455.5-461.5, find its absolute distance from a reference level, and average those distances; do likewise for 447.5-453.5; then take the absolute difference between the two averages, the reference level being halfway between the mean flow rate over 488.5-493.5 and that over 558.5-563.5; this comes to 2.2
